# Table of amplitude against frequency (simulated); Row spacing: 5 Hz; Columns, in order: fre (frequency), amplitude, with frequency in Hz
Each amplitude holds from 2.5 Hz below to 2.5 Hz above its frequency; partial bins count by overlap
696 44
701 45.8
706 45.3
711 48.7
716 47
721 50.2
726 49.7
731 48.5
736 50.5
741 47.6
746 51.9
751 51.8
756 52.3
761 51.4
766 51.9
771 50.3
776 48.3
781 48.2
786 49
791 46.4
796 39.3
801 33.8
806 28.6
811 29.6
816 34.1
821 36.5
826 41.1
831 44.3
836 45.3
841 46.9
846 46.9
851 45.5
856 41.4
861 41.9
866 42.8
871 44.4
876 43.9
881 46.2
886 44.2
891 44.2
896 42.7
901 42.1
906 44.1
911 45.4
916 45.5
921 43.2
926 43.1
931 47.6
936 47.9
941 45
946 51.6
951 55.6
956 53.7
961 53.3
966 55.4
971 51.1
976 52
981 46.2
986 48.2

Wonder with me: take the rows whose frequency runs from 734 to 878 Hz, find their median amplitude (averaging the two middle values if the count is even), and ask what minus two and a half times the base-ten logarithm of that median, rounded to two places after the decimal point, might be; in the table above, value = -4.15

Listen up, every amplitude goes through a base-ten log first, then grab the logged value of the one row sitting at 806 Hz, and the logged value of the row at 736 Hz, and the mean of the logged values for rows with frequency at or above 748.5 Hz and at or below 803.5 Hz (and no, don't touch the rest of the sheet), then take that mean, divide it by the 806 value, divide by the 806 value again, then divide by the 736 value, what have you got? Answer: 0.463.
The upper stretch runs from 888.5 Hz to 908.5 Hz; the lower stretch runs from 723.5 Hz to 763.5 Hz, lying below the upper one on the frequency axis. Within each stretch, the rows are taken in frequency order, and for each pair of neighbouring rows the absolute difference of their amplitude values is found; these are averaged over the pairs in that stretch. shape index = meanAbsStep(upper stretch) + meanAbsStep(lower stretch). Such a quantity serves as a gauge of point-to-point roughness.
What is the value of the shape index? 3.1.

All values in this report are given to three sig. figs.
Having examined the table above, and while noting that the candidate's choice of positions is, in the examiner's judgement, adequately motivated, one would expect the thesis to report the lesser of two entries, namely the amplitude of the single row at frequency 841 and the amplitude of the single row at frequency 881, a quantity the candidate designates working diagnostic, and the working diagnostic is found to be 46.2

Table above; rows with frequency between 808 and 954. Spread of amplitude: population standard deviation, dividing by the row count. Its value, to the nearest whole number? 5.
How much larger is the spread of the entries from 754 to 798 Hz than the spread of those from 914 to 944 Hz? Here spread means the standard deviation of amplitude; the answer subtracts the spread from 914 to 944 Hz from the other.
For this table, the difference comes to 1.9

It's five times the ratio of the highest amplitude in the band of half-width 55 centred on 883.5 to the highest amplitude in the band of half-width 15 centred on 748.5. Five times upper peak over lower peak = 4.58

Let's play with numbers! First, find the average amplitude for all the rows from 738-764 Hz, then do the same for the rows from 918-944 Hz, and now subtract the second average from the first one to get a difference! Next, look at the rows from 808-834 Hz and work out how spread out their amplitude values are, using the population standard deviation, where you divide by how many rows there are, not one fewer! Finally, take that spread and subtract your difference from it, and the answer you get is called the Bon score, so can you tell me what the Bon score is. 0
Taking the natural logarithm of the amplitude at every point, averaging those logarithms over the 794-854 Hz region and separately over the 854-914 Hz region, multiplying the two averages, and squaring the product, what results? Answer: 191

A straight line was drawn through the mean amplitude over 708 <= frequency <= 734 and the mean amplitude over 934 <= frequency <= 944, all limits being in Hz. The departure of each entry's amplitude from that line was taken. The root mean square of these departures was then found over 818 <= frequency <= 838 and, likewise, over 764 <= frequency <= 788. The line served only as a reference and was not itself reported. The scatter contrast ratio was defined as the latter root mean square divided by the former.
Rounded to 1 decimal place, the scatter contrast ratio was 0.3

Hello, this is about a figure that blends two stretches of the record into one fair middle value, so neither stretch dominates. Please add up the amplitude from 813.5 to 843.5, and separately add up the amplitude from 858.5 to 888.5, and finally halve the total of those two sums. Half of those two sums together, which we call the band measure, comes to 256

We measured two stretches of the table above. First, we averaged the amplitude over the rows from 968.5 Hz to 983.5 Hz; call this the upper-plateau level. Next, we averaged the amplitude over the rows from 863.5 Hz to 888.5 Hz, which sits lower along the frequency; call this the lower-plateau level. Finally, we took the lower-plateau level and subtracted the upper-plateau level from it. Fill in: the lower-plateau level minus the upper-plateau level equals -5.5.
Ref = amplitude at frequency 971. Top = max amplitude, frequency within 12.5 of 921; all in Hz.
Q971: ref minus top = 3.5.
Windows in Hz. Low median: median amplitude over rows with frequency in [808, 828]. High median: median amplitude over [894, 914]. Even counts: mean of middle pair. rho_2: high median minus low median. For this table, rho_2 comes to 8.1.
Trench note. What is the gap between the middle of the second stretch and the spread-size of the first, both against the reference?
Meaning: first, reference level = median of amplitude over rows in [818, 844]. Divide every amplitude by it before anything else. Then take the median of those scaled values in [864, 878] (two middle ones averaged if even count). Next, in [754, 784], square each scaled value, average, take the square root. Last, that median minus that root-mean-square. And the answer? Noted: -0.15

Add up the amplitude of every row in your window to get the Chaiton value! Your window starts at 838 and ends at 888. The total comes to 444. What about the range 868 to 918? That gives 443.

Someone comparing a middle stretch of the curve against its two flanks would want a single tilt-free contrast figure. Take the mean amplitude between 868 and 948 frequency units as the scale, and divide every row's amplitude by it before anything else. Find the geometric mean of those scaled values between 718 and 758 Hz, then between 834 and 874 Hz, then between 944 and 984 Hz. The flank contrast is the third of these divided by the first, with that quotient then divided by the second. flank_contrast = 1.06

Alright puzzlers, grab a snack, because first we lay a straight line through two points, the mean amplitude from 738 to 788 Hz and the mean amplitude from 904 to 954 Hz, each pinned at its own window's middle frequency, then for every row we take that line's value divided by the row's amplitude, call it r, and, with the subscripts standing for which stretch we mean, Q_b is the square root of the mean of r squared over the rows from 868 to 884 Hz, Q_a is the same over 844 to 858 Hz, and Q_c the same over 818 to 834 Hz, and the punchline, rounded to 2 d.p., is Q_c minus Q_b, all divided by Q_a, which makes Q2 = 0.13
